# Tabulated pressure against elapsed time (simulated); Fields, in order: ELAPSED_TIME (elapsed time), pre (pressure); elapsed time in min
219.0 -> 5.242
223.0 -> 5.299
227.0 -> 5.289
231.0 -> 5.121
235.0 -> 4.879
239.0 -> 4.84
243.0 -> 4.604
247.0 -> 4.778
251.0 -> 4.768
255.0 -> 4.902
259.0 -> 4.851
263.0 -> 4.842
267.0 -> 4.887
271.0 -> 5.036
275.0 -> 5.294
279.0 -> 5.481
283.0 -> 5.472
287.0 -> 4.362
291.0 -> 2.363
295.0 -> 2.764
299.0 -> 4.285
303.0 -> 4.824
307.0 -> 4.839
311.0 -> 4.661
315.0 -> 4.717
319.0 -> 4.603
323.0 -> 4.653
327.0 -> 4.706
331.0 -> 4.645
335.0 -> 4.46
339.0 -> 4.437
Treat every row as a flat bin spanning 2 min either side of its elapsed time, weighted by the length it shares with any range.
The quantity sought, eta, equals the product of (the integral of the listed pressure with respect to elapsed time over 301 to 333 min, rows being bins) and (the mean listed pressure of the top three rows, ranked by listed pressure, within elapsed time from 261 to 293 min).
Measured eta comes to 816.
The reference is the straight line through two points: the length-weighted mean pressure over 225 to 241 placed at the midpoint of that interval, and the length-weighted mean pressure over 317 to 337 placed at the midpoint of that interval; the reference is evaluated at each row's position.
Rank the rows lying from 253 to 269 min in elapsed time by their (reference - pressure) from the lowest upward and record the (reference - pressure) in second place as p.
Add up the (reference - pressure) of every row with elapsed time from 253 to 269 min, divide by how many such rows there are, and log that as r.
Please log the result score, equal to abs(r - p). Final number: 0.00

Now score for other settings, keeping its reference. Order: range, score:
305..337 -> 0.07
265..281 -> 0.13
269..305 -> 1.01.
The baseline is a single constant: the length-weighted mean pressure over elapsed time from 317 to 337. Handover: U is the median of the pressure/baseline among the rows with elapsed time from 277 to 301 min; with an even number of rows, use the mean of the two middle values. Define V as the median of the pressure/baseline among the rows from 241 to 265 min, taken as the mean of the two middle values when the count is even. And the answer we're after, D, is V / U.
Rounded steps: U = 0.94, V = 1.04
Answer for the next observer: 1.11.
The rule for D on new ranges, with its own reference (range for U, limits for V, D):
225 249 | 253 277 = 1.01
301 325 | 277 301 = 0.92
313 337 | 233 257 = 1.03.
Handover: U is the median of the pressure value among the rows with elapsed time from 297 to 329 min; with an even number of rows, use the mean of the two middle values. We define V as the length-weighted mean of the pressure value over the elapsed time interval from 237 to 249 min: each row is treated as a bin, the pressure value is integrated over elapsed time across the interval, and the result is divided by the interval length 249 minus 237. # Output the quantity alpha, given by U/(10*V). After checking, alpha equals 0.099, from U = 4.7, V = 4.74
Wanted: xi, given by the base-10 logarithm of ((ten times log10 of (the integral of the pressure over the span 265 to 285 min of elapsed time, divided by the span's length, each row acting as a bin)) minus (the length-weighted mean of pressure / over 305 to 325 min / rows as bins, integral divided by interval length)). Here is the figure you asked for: 0.40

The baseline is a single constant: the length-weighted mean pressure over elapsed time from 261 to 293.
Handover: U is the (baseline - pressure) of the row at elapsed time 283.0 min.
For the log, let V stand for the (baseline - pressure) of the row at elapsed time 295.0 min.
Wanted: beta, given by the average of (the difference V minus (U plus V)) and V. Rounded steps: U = -0.8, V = 1.95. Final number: 1.35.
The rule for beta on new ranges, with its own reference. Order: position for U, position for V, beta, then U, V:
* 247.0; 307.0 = -0.03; -0.1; -0.12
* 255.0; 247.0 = 0.06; -0.2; -0.06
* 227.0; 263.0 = 0.22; -0.6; -0.12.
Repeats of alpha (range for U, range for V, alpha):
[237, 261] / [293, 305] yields 0.122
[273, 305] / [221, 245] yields 0.092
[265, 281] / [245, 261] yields 0.107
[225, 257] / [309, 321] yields 0.104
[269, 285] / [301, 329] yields 0.114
